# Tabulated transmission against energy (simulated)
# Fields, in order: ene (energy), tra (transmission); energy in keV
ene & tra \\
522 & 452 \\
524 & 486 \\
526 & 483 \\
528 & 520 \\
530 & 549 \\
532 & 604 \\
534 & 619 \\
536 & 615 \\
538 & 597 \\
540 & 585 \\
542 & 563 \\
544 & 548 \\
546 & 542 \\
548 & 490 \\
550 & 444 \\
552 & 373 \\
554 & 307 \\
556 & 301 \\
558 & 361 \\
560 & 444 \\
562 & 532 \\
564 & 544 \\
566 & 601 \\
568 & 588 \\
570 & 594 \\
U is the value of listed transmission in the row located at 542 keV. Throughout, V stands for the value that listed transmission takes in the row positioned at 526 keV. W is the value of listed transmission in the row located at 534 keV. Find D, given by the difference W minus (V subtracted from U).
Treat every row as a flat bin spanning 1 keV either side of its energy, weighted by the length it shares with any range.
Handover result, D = 539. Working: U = 563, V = 483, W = 619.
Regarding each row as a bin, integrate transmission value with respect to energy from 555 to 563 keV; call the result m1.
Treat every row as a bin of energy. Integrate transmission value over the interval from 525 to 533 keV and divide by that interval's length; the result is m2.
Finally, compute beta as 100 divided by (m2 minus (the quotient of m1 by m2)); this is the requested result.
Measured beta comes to 0.188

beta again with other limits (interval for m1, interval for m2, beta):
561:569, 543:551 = 0.201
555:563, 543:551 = 0.200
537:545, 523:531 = 0.200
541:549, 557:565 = 0.217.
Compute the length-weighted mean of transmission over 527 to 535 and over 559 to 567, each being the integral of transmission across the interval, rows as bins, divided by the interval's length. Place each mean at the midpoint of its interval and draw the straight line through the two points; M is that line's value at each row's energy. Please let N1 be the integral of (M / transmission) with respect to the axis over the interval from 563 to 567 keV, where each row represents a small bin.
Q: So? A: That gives 3.7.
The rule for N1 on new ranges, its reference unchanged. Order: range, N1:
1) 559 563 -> 4.4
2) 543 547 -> 4.1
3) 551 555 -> 6.5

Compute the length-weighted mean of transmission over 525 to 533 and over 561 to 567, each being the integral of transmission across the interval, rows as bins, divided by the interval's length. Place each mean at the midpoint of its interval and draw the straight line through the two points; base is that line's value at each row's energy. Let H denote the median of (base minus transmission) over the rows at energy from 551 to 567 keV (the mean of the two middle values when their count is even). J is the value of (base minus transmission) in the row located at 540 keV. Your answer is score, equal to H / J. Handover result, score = -3.7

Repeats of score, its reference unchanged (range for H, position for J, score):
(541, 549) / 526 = 0.1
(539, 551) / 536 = 0.0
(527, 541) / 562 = -2.0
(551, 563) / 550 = 1.7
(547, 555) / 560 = 1.3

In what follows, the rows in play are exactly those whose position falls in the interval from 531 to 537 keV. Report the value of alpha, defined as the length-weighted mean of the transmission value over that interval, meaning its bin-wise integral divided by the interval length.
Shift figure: 613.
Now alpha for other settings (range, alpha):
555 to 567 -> 464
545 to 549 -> 516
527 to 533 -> 558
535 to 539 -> 606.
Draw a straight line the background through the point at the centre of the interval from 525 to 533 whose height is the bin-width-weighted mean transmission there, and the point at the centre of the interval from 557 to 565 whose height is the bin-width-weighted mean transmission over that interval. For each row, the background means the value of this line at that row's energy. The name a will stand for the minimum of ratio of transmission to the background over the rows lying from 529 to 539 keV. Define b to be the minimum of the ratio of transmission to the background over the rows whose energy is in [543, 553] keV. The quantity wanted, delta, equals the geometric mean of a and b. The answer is 0.88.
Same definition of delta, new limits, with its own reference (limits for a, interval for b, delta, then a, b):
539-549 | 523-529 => 0.93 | 0.98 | 0.88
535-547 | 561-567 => 1.11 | 1.08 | 1.14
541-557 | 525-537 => 0.74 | 0.63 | 0.89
